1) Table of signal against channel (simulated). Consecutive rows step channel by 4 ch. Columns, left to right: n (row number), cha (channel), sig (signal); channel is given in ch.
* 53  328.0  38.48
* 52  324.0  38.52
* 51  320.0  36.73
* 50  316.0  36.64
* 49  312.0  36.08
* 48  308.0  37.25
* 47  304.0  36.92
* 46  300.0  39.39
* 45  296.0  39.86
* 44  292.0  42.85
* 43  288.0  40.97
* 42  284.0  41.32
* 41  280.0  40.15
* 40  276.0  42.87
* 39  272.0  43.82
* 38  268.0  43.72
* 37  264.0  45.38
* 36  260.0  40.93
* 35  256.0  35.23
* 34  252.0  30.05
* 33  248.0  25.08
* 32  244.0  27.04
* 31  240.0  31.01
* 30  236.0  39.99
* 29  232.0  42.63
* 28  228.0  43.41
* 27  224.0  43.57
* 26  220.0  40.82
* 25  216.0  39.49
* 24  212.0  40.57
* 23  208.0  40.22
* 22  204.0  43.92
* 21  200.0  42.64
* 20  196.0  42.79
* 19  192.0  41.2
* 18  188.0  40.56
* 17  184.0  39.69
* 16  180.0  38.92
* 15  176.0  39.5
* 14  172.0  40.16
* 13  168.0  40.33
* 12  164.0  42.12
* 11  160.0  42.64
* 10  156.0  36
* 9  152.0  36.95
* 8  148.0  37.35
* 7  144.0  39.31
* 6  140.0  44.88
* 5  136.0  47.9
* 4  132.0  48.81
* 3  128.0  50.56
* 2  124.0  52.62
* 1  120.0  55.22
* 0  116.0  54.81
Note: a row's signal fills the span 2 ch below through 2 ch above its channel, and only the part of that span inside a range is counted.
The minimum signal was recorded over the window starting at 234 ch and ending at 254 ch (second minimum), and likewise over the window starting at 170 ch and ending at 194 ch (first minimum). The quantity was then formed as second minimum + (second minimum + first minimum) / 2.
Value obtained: 57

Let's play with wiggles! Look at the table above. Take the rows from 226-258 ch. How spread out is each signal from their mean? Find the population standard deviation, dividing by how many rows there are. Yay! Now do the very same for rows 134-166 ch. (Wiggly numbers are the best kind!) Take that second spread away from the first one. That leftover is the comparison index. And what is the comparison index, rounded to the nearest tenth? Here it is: 2.7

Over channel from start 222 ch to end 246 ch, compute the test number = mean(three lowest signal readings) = 32.7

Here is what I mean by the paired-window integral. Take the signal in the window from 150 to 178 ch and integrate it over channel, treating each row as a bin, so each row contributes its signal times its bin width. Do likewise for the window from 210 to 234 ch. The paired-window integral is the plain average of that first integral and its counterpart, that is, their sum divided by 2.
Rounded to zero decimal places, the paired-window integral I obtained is 1056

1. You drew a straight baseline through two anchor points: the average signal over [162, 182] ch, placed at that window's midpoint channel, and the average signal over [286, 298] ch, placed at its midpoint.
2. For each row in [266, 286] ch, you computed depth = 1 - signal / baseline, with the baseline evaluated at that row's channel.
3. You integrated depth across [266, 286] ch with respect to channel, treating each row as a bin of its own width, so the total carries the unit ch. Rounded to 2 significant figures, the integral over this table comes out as -0.63 ch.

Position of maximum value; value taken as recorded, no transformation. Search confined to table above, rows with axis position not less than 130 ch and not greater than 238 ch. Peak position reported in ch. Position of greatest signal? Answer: 132.0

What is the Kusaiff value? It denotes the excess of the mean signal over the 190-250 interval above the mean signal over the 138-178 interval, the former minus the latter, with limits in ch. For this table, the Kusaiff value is -1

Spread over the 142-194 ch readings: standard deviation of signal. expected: 1.9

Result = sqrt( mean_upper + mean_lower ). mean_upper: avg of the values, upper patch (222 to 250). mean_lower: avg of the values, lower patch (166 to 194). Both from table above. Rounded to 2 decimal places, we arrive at 8.73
